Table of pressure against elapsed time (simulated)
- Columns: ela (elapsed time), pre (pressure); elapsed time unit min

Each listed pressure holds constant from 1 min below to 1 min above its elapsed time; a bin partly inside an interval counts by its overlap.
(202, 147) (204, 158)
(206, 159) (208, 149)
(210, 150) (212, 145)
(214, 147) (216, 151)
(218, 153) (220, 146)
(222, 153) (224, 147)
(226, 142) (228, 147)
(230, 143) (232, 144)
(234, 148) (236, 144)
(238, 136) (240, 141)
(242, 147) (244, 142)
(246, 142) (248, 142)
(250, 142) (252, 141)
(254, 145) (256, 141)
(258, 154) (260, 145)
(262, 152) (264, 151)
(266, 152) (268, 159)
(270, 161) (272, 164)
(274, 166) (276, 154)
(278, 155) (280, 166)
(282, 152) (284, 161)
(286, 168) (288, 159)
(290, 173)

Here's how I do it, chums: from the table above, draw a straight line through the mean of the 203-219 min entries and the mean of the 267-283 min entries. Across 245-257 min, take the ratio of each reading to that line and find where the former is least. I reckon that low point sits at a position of 256 min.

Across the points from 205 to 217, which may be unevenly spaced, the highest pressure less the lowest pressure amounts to 14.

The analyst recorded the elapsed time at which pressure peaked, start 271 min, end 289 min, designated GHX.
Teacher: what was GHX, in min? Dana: 286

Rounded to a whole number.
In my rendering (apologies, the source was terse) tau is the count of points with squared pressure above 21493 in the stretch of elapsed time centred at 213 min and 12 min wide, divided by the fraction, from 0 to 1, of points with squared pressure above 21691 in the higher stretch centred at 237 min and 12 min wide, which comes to 30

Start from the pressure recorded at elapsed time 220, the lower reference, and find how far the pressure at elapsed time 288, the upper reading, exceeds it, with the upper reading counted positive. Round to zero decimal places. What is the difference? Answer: 13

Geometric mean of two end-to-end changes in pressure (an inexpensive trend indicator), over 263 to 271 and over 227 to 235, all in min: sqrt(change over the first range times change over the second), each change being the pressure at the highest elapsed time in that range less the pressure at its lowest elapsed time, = 3.2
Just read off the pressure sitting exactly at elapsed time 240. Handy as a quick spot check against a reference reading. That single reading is 141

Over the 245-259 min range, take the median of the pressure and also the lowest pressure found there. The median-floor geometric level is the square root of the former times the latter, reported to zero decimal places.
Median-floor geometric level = 141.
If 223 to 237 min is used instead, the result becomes 143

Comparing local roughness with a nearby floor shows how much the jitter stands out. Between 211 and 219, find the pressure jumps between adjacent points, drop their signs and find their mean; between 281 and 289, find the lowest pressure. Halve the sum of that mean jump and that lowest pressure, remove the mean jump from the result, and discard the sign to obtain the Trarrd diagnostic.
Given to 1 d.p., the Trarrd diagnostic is 74.7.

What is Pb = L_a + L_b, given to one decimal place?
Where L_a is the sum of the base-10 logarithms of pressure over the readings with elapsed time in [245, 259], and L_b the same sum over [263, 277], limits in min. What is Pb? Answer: 30.5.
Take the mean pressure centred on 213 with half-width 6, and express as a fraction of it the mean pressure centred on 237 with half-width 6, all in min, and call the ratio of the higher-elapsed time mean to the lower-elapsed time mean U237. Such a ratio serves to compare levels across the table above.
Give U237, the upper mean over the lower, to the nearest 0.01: 0.96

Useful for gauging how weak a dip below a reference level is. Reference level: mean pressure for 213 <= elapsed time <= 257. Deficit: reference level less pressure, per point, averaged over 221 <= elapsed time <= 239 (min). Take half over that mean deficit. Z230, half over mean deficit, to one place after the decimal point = -3.1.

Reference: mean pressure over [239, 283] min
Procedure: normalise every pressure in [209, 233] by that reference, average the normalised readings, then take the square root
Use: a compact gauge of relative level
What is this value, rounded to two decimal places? 0.99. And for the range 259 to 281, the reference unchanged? 1.02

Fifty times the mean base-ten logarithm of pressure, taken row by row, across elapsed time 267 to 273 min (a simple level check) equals 110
